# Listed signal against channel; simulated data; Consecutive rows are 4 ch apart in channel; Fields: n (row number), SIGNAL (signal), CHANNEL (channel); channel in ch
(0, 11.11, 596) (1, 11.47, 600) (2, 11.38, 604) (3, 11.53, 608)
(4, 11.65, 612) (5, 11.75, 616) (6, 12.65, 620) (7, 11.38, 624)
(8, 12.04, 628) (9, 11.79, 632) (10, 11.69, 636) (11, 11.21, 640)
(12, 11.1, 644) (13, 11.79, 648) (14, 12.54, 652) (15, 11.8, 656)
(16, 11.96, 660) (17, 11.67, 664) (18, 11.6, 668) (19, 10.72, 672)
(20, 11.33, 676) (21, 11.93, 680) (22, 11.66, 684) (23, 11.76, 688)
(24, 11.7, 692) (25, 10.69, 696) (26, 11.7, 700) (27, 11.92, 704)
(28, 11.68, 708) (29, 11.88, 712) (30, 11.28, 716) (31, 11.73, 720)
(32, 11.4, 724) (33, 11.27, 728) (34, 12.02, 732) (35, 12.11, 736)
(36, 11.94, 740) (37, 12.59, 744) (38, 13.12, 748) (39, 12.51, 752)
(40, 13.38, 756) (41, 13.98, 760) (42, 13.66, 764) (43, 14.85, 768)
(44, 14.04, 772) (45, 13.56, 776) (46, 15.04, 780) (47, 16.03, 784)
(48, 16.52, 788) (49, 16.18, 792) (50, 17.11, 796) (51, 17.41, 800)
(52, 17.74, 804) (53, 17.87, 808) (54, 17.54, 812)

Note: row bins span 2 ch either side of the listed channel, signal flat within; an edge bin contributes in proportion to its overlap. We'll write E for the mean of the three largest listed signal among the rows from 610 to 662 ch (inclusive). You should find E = 12.4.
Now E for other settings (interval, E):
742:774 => 14.3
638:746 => 12.4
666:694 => 11.8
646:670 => 12.1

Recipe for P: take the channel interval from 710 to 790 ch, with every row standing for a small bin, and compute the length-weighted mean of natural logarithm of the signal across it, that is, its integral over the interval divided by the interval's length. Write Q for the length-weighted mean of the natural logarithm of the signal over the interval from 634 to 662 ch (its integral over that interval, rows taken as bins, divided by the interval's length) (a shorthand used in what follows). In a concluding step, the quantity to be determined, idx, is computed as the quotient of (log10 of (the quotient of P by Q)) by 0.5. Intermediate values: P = 2.57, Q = 2.461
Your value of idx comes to 0.037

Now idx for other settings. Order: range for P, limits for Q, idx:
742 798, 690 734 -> 0.074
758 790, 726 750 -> 0.063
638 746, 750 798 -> -0.078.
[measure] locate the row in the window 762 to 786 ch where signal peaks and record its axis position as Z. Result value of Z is 784 ch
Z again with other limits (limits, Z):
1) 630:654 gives 652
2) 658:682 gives 660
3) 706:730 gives 712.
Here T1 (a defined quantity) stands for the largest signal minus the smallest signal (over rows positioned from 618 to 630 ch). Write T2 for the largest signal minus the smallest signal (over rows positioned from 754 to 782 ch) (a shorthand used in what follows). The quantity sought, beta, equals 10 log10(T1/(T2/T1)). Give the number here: 0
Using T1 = 1.27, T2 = 1.7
